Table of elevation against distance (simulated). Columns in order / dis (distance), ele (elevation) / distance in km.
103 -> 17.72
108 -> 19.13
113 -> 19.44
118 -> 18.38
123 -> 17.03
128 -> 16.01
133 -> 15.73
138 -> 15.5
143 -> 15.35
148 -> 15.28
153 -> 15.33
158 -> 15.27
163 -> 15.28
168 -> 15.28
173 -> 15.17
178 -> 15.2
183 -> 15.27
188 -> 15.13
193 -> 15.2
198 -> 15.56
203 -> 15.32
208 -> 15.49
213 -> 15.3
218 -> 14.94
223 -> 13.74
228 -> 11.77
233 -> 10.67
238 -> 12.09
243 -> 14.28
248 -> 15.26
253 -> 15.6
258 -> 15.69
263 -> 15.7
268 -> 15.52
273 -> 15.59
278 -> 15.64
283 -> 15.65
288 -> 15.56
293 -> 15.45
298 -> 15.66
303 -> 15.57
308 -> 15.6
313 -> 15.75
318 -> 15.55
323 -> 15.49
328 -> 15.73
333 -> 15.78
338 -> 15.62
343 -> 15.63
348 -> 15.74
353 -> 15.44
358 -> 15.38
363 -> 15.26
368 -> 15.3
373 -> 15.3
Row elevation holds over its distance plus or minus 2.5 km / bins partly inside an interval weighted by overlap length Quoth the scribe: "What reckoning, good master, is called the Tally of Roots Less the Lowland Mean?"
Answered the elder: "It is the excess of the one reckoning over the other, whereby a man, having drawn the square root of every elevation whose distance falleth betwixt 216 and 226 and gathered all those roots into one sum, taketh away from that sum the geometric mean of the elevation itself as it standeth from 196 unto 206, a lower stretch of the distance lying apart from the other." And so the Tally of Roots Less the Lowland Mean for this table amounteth -7.9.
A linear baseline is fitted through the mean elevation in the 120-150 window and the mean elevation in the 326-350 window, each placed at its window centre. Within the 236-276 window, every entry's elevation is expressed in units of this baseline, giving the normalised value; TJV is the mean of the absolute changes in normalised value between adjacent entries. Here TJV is 0.035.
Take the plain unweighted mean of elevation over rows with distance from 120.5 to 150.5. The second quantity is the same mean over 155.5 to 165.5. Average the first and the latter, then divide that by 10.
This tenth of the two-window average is 1.555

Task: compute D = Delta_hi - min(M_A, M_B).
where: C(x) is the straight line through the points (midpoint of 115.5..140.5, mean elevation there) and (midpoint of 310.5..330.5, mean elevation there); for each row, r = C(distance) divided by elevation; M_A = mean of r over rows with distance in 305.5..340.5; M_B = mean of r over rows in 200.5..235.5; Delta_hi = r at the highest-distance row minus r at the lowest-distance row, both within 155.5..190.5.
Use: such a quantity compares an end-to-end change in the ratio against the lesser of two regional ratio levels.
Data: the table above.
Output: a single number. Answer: -1.00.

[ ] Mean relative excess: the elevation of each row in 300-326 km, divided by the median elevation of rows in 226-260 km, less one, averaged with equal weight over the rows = 0.092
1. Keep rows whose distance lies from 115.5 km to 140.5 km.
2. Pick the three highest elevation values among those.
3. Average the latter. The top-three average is 17.1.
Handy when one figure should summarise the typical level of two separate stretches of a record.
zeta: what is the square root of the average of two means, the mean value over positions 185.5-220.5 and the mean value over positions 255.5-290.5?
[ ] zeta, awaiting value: 3.93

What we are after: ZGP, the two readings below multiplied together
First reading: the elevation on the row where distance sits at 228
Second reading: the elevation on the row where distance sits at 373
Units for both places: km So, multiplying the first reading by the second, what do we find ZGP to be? 180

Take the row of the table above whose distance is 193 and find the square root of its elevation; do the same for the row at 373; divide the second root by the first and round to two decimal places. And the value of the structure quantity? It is 1.00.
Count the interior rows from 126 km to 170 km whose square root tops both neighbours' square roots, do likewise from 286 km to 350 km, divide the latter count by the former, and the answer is 3.00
